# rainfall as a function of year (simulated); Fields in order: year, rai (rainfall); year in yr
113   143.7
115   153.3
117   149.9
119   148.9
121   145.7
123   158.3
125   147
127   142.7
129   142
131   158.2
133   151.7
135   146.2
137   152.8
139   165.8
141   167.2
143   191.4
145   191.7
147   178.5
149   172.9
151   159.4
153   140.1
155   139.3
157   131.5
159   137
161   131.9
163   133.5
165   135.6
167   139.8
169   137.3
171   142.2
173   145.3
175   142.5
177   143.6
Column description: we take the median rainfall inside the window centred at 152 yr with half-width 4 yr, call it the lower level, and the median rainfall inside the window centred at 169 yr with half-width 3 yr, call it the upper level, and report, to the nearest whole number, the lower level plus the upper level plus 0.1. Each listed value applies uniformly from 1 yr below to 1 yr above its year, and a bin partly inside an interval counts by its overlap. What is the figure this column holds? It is 290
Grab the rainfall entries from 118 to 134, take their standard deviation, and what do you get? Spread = 6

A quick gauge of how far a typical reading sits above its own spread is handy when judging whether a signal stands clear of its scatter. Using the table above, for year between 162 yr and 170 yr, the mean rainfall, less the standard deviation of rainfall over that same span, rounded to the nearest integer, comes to 134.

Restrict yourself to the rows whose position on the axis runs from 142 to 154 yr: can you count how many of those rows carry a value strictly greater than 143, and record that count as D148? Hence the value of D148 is 5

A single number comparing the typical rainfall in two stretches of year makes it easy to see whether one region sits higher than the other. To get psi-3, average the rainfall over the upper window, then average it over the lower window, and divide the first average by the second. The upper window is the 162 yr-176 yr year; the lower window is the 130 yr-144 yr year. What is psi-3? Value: 0.86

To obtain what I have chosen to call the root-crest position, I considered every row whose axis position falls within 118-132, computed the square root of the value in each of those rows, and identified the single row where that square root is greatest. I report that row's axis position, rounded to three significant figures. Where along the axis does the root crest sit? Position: 123 yr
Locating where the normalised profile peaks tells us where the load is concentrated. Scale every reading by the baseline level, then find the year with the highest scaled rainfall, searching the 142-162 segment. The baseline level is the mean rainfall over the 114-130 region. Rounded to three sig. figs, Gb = 145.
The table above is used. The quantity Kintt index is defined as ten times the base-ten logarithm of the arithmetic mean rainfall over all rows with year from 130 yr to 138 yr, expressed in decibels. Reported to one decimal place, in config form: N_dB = 21.8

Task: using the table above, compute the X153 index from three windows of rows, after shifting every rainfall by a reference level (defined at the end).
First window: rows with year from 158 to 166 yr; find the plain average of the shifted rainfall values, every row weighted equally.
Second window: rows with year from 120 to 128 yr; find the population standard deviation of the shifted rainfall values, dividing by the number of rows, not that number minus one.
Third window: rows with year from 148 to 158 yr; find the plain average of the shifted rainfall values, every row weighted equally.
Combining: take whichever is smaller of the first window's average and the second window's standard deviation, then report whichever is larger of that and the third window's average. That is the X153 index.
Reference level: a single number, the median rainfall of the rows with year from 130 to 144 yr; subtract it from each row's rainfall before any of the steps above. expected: -10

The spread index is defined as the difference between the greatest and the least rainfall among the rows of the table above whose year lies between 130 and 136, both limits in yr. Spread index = 12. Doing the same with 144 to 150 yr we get 19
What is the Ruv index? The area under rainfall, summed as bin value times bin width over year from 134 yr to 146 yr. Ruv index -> 2030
